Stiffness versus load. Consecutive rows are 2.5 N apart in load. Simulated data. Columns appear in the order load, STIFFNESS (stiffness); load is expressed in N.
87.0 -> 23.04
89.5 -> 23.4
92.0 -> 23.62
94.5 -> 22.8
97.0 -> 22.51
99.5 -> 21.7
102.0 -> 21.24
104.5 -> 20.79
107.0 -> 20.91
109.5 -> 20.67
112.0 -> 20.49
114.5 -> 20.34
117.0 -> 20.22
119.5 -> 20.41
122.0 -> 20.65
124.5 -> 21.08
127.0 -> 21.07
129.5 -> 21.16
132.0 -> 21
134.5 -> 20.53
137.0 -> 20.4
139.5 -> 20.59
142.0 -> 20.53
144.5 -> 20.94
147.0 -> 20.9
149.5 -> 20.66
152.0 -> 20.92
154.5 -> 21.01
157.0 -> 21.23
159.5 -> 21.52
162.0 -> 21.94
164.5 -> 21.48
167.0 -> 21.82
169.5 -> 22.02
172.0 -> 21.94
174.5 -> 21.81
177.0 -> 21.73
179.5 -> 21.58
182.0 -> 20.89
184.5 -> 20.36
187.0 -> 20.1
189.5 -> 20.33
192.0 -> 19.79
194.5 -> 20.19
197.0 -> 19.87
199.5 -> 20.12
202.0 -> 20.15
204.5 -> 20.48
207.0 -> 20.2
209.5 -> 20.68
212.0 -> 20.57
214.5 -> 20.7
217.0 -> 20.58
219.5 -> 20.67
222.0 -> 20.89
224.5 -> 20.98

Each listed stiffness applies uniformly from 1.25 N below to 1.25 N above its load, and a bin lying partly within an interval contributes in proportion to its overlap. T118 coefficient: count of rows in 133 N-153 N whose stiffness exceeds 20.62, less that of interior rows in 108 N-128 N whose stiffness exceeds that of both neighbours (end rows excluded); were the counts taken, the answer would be 3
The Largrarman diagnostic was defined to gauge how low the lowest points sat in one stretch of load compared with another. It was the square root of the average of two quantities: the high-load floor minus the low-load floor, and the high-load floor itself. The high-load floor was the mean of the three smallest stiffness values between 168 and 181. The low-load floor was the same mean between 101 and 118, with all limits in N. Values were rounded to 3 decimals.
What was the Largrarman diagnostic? 3.396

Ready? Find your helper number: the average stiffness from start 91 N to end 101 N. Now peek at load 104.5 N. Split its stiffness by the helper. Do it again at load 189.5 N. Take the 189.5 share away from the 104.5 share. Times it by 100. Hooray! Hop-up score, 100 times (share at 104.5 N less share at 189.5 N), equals 2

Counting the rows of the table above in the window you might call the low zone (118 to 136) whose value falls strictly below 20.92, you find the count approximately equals 3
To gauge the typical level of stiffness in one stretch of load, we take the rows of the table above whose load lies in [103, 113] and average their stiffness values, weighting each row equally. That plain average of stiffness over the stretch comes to 20.7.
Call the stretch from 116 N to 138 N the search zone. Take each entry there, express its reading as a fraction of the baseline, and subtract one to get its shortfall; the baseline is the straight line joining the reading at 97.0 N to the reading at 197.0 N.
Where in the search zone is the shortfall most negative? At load 117.0 N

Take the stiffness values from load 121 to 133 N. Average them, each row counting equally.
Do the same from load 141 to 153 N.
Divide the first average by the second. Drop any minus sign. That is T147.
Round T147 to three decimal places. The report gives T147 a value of 1.010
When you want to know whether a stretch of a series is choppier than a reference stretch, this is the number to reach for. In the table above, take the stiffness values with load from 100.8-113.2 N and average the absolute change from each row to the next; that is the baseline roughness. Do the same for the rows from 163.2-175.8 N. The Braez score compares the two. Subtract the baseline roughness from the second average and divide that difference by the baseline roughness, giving -0.2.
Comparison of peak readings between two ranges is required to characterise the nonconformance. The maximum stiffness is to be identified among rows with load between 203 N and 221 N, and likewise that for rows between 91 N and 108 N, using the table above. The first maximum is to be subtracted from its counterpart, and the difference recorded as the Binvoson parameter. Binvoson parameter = 2.9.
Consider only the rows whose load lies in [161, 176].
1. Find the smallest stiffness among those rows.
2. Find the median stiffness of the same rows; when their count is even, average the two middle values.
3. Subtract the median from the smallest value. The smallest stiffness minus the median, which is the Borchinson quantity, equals -0.40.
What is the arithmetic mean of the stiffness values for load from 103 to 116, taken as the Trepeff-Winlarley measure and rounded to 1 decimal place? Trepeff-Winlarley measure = 20.6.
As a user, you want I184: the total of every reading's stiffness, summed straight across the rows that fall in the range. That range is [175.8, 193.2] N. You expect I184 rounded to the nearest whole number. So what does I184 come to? 145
